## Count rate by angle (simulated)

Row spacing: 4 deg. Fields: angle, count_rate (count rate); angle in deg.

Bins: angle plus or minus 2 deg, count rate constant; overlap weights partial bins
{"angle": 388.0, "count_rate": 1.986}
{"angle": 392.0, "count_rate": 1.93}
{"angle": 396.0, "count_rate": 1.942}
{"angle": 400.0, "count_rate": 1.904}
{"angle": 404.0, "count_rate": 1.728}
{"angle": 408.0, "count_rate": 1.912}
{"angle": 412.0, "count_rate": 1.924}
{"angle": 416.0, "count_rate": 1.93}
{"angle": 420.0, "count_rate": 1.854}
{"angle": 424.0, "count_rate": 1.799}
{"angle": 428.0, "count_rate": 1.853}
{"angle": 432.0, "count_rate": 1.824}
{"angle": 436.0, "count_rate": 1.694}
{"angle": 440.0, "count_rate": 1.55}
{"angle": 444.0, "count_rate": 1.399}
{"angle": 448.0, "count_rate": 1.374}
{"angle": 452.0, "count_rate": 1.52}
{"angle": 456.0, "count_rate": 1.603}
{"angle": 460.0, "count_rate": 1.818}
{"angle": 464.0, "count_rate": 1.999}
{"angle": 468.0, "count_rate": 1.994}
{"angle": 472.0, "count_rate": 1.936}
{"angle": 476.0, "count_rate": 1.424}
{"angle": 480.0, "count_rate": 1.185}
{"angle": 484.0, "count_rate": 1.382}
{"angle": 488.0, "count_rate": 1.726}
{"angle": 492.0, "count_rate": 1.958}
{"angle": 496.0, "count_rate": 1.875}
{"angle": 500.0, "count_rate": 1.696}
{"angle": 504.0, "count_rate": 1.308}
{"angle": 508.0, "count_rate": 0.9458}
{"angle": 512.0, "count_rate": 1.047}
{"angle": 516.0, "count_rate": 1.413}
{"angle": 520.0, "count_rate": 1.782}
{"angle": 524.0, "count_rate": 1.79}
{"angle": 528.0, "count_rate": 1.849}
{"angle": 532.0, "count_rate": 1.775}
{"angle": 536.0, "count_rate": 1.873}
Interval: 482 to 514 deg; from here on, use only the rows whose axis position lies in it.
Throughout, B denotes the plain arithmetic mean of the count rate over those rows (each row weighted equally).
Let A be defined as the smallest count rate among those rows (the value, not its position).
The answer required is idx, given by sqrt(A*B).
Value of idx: 1.2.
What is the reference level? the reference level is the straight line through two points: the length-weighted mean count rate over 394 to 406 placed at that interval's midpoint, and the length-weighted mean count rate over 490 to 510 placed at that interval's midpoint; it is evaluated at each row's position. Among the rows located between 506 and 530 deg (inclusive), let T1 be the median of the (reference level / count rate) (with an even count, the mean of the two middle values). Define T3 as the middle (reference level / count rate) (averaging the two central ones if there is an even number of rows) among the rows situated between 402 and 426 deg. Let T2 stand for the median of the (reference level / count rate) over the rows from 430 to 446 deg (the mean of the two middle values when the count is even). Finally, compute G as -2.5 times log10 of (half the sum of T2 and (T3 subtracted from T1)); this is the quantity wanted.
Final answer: 0.68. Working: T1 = 0.95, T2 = 1.08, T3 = 0.964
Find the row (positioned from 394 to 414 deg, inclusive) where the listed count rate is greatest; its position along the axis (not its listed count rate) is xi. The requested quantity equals 396.0 deg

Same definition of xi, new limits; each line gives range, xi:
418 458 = 420.0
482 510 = 492.0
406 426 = 416.0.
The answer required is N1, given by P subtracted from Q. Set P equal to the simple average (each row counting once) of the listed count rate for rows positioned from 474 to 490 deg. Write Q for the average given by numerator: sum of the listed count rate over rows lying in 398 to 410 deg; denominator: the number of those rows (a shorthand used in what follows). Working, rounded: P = 1.43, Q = 1.8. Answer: 0.4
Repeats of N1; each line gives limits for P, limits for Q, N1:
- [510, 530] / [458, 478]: 0.3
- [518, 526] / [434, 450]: -0.3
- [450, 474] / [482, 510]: -0.3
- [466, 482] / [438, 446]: -0.2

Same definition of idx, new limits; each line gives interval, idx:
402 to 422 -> 1.8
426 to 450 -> 1.5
